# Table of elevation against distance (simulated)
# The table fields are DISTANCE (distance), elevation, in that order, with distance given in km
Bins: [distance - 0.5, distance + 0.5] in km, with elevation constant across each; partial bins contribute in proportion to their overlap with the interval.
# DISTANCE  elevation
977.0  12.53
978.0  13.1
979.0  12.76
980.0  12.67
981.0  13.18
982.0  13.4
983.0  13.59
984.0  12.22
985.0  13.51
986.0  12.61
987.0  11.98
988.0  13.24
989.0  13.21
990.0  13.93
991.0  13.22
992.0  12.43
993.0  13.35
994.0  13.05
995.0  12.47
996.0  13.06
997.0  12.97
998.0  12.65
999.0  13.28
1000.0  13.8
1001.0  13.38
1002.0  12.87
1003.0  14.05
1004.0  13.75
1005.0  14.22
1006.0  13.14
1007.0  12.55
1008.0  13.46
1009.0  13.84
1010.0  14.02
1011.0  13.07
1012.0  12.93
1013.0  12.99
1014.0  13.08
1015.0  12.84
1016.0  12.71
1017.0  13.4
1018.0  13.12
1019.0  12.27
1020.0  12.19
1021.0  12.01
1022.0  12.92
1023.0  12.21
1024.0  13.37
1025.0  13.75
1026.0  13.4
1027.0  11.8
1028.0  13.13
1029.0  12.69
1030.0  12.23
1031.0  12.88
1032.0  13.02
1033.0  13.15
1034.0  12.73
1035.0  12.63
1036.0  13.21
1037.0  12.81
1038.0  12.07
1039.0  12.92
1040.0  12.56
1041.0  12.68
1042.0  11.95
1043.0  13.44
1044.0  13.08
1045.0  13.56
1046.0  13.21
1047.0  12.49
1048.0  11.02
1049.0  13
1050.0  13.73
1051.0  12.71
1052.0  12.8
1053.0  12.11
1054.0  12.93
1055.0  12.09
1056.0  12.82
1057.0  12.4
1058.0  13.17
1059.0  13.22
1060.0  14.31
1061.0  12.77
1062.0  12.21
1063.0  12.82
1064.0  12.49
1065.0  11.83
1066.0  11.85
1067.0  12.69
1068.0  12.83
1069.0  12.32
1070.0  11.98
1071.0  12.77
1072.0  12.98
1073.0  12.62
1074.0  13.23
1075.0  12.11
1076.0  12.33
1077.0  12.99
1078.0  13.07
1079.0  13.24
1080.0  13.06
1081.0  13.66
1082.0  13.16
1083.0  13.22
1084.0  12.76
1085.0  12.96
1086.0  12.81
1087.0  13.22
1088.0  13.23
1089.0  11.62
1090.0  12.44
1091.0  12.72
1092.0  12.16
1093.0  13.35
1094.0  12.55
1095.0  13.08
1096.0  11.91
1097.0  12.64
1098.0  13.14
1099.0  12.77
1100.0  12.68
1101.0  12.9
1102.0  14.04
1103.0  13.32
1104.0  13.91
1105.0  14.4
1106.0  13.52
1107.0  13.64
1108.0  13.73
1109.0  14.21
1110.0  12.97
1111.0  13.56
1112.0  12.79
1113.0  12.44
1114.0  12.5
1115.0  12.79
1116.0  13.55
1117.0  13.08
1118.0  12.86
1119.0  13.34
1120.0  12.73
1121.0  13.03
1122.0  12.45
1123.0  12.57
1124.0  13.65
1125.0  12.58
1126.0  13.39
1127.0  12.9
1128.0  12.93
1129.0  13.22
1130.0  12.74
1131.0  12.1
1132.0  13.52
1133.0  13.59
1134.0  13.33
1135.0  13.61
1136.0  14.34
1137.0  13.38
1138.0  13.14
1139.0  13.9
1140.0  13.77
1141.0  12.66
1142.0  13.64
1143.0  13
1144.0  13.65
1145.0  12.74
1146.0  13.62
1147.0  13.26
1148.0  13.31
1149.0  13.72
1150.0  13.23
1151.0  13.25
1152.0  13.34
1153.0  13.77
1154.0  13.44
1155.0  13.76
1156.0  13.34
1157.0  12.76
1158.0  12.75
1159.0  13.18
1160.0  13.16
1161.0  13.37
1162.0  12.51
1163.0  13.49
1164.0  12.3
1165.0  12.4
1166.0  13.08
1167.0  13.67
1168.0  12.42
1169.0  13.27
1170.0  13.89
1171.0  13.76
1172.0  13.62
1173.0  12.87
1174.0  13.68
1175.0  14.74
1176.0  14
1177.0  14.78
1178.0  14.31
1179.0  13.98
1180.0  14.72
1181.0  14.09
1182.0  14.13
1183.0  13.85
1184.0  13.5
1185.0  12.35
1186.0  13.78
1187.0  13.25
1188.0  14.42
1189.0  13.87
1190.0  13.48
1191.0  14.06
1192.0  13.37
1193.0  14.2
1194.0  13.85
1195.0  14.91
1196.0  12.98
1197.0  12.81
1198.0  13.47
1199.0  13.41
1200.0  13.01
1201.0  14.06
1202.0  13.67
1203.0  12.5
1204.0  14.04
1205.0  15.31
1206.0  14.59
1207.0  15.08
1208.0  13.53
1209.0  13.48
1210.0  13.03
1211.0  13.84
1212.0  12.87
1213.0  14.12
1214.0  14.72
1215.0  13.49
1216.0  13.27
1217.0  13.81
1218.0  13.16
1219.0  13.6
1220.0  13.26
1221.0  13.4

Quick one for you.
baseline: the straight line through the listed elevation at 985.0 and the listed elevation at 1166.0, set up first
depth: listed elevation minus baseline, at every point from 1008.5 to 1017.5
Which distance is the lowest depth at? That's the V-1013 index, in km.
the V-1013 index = 1016.0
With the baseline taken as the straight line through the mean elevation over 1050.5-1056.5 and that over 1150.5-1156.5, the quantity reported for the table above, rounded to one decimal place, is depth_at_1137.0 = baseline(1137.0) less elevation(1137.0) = 0.0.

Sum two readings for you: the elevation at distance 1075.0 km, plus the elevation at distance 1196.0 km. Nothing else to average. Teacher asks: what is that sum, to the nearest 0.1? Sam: 25.1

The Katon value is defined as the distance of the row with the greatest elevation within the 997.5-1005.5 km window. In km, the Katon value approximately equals 1005.0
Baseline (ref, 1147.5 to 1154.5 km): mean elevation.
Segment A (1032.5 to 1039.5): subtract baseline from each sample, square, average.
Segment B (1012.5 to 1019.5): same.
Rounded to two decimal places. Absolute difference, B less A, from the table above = 0.16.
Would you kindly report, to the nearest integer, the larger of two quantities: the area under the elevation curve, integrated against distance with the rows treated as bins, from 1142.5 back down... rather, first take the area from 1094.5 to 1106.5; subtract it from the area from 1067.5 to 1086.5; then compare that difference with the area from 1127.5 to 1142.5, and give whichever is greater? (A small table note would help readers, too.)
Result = 200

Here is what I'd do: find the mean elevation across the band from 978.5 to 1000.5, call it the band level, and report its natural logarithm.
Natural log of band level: 2.57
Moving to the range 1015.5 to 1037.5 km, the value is 2.55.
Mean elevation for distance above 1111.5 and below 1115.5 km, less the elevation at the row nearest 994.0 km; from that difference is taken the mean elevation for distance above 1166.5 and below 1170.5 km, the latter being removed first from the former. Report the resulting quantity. -13.7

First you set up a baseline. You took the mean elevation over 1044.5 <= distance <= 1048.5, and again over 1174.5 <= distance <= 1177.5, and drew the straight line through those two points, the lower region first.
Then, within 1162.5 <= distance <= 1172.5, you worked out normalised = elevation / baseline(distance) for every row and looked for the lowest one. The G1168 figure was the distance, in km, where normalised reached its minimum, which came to 1164.0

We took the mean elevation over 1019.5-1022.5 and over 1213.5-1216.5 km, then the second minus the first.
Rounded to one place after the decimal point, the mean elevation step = 1.5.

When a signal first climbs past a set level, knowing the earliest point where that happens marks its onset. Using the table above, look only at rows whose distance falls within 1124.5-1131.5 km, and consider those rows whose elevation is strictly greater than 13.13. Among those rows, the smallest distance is 1126.0 km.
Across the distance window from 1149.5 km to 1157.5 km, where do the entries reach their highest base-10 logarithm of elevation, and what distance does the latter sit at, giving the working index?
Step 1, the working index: 1153.0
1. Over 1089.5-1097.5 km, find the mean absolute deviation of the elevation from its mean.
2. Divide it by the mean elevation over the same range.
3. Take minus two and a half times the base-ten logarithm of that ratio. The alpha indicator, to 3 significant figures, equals 3.92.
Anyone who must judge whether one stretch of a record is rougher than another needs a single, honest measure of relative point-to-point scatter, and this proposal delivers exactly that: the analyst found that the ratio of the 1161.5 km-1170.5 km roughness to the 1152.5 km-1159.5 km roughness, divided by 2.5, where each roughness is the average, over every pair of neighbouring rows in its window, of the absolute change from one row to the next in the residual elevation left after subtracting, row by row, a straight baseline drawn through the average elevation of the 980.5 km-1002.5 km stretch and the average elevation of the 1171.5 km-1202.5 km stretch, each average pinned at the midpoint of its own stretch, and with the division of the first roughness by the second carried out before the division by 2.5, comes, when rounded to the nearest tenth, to 0.9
